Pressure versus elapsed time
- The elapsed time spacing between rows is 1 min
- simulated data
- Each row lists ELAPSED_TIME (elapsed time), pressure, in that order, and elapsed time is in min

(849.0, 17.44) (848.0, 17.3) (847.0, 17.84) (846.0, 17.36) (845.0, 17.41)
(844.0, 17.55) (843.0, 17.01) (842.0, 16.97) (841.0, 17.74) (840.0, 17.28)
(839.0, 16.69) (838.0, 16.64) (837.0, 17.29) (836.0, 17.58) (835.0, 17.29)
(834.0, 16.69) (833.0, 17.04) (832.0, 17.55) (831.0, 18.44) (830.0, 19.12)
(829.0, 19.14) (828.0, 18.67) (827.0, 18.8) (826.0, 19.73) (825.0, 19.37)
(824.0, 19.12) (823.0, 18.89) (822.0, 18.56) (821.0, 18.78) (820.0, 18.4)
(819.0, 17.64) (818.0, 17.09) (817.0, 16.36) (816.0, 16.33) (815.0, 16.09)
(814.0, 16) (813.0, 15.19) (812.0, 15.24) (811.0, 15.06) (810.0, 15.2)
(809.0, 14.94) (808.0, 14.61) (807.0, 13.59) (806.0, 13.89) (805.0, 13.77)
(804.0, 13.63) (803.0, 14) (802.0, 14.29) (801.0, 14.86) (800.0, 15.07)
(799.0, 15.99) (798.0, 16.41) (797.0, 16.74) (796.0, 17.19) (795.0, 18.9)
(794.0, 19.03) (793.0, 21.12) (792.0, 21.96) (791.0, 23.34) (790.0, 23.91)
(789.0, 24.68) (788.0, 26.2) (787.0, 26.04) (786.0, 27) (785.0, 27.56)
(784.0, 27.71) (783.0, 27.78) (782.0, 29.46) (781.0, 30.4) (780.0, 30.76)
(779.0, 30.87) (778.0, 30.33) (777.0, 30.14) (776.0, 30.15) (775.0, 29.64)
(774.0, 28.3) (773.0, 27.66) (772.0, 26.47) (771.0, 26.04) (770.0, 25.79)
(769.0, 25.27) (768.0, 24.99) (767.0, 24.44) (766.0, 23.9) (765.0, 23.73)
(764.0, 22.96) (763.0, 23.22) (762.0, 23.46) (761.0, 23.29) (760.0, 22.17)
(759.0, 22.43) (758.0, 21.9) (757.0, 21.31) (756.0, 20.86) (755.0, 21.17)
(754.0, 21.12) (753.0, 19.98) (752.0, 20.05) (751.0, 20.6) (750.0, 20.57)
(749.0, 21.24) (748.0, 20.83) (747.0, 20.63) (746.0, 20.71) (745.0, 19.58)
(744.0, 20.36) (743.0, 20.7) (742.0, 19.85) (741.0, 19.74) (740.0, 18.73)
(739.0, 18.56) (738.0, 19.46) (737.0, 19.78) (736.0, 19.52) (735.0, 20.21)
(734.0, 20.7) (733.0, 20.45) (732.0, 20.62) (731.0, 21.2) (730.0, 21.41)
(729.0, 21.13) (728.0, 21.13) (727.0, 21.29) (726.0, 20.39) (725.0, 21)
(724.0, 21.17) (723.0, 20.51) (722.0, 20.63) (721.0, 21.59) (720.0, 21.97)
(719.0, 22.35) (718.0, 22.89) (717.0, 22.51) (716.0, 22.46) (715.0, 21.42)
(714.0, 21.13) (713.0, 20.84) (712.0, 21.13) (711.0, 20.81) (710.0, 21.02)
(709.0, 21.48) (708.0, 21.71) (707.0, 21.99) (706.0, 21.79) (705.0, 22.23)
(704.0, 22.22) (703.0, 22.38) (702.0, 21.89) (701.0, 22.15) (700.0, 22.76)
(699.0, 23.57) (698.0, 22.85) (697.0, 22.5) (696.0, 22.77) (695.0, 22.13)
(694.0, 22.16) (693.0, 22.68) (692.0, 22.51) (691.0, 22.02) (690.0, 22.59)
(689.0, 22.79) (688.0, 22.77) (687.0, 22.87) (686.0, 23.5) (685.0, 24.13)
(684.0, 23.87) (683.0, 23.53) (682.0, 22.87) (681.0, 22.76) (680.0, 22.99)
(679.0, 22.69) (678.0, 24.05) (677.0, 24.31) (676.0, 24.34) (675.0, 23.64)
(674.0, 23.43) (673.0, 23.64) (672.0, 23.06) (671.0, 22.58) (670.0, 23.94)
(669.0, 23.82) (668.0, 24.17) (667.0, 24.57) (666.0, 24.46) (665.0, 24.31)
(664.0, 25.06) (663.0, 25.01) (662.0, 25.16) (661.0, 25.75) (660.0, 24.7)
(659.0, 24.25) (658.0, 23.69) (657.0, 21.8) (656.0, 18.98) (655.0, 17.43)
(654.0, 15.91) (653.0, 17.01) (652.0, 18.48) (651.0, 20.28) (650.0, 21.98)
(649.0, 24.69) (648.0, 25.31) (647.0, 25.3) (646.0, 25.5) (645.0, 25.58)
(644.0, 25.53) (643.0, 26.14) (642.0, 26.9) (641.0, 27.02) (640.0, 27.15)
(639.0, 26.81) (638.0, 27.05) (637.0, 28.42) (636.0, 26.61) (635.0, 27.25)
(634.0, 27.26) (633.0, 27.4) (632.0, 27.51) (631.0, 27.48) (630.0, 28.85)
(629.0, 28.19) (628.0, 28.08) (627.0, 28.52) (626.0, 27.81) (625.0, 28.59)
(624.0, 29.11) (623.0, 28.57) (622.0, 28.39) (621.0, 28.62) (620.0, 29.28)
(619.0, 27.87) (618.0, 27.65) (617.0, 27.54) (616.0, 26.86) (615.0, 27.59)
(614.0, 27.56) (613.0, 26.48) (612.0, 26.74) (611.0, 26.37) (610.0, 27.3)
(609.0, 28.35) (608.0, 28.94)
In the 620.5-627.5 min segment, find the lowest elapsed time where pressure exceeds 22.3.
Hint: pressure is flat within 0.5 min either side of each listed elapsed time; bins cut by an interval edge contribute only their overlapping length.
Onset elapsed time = 621.0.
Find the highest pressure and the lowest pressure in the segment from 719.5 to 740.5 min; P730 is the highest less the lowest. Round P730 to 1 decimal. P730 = 3.4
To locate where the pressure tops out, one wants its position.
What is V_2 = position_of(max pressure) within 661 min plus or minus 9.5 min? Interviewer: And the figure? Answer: 661.0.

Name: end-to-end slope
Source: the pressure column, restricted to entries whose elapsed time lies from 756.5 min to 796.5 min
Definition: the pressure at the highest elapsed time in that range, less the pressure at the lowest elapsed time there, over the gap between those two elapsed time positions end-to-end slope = -0.11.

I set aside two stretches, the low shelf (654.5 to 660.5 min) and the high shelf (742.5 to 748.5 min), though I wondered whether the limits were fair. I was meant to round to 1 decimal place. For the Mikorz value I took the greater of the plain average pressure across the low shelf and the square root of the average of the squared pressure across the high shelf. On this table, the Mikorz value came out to 21.8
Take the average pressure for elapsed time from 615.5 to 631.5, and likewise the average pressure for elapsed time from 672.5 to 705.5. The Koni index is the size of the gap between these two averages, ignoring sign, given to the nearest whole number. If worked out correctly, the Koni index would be 5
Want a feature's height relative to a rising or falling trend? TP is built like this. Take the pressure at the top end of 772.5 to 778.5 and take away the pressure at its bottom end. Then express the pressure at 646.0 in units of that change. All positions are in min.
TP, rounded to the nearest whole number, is 10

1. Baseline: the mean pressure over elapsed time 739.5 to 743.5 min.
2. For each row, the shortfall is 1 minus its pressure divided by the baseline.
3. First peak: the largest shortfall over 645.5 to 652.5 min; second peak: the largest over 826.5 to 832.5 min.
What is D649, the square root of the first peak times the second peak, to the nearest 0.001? 0.085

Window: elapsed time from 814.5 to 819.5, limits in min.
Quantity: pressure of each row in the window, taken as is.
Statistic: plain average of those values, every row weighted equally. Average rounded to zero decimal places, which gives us 17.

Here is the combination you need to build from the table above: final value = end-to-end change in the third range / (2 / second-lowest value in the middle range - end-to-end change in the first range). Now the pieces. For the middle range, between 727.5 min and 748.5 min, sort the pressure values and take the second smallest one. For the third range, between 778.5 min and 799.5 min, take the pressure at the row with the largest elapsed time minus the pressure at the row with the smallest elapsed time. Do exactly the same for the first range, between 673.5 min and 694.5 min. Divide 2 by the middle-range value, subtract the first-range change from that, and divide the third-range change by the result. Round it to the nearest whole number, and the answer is -11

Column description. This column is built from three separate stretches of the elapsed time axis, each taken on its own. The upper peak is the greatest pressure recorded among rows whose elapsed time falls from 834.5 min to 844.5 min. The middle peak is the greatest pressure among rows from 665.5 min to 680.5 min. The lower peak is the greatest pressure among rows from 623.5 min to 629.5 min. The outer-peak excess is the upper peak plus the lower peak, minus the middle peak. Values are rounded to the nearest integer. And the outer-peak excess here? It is 22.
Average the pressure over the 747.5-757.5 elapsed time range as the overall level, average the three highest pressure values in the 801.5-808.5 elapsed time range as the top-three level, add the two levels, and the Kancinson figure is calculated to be 35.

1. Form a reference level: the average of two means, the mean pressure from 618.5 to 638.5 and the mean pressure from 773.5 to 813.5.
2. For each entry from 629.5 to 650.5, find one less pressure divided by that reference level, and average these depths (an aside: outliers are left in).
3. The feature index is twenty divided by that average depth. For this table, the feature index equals -282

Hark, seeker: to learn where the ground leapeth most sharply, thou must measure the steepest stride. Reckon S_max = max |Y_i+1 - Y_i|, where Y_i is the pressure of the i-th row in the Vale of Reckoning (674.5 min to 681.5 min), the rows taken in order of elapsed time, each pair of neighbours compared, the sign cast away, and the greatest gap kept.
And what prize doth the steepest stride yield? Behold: 1.360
